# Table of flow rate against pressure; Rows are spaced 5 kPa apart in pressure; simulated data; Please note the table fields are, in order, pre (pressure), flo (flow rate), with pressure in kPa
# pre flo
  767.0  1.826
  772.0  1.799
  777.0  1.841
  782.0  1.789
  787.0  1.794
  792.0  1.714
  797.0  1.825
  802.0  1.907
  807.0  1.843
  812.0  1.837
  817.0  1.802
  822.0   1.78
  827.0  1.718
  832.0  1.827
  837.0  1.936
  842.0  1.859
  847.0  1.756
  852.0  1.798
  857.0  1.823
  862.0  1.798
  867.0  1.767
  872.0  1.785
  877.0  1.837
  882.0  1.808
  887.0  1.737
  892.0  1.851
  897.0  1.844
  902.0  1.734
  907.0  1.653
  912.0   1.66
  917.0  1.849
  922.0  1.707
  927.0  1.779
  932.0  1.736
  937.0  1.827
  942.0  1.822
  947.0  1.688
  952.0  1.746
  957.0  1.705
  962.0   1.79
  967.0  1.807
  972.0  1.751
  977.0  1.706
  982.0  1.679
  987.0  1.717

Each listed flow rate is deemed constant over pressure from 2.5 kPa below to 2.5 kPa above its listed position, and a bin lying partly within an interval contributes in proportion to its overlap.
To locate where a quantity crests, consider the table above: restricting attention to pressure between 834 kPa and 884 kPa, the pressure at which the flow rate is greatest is 837.0 kPa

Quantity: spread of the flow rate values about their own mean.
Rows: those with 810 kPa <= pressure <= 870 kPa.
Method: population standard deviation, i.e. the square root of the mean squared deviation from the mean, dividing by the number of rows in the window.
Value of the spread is 0.0532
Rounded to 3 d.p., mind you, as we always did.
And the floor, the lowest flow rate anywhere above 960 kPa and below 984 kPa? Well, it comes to 1.679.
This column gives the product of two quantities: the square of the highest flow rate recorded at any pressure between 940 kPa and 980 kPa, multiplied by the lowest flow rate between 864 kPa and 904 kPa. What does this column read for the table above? 5.76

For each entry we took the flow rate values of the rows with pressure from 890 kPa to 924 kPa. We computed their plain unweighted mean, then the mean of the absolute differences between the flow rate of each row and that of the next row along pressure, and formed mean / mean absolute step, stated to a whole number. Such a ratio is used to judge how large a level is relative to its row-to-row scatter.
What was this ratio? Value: 20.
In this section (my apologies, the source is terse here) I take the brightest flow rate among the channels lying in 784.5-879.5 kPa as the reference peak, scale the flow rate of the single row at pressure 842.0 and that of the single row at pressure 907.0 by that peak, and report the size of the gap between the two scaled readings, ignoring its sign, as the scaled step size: 0.11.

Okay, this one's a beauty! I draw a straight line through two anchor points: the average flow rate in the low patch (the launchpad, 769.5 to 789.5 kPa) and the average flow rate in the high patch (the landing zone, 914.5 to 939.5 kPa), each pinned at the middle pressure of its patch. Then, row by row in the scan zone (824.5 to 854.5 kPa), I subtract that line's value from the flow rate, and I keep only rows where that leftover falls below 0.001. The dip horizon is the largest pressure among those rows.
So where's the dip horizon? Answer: 847.0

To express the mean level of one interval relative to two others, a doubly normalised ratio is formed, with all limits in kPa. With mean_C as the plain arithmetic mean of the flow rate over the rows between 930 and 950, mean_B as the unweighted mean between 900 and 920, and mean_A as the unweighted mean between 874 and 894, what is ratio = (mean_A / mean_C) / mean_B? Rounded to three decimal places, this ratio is 0.593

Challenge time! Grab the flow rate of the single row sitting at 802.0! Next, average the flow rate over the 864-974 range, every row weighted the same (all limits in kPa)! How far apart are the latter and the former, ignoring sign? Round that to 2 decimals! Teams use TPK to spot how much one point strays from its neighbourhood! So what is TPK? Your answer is 0.14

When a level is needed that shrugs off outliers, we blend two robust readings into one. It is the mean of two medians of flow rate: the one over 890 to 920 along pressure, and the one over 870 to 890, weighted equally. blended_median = 1.793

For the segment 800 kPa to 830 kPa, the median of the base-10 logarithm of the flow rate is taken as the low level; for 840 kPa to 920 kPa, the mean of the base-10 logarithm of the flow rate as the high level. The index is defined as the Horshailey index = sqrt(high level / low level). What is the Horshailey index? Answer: 0.98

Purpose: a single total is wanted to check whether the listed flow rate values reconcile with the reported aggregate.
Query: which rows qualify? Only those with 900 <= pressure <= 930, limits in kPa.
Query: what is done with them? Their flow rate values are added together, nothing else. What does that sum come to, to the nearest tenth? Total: 10.4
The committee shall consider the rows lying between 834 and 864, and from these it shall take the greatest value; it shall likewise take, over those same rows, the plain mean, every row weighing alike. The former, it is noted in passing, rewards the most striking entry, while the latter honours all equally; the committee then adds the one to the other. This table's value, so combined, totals 3.76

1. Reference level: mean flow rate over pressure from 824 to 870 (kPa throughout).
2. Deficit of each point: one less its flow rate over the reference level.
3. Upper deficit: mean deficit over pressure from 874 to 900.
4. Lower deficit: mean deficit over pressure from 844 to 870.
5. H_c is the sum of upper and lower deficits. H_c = 0.008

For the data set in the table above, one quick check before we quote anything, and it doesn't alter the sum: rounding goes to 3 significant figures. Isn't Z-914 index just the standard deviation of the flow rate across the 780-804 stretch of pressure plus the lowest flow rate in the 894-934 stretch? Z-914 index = 1.72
